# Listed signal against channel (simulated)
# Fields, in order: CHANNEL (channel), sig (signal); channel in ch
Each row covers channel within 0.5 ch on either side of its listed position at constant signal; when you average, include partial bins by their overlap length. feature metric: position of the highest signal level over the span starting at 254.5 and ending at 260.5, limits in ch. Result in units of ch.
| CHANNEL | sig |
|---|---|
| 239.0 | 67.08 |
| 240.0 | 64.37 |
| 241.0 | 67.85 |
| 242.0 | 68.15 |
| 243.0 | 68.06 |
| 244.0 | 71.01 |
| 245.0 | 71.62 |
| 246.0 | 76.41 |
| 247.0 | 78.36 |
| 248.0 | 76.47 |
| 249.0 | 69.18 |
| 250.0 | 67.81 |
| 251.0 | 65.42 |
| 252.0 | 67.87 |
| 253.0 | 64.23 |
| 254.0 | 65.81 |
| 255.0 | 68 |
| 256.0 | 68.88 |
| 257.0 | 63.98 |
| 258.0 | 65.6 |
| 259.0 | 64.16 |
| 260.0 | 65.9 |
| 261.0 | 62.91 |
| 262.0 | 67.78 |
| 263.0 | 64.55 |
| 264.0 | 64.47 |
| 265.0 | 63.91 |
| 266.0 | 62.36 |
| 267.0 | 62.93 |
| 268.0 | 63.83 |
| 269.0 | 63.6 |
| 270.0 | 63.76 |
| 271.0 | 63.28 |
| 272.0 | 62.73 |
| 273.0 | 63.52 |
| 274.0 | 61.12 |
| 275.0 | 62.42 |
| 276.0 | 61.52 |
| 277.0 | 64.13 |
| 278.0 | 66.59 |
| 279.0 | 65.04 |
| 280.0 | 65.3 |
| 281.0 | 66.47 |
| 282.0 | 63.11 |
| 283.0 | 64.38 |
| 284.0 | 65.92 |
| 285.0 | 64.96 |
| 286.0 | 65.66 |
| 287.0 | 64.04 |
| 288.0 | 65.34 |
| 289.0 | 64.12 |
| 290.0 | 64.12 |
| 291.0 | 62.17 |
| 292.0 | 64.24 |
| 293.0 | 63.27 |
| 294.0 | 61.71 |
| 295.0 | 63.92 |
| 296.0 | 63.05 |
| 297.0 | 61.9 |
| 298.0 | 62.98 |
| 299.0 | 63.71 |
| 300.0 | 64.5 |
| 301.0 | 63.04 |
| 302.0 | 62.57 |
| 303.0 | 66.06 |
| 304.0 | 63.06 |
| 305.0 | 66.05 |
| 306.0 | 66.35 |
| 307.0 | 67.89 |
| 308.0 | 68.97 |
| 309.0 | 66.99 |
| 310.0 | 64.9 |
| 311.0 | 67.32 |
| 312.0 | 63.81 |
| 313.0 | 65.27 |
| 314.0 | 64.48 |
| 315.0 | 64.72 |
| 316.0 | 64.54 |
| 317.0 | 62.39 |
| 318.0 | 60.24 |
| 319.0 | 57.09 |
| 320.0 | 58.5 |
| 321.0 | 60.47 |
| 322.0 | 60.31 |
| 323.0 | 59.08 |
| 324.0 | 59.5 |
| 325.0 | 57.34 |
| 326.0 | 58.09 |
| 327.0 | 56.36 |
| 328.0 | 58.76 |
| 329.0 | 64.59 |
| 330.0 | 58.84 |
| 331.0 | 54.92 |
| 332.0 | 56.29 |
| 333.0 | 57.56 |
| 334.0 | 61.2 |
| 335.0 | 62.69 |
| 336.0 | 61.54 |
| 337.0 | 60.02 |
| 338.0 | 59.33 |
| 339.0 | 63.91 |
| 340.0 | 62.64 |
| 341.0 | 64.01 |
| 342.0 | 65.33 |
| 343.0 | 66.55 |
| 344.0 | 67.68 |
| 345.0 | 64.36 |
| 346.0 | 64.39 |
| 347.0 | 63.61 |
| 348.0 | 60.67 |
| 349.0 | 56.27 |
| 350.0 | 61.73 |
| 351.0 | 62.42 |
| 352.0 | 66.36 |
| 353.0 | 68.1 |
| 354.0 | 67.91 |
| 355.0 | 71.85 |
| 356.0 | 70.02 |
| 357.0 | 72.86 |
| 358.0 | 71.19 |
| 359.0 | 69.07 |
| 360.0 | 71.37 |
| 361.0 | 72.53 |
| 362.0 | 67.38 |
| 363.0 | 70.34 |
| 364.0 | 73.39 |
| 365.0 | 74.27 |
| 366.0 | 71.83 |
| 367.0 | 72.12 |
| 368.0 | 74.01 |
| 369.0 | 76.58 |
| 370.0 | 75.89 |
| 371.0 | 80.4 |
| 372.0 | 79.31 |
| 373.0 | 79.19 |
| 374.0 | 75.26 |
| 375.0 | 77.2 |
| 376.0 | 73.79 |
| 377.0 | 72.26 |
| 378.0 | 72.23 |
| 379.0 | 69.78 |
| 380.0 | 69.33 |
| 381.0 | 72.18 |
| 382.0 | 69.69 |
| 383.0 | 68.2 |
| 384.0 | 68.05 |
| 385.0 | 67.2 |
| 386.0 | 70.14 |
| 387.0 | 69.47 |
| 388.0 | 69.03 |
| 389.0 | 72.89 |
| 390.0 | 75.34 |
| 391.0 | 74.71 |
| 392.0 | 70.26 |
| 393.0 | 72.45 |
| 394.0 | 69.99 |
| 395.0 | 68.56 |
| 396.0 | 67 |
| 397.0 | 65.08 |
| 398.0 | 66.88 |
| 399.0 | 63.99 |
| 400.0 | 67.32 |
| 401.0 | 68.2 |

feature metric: 256.0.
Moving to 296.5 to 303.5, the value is 303.0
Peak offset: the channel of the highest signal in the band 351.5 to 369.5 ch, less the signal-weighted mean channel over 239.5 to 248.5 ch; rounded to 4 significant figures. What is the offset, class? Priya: 124.8 ch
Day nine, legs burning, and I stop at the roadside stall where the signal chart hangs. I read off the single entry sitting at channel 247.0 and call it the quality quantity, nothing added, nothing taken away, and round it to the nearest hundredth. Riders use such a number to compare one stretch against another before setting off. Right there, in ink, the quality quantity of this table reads 78.36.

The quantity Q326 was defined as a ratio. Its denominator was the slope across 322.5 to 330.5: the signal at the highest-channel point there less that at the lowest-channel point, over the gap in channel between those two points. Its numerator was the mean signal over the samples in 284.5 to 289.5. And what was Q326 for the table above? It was -1891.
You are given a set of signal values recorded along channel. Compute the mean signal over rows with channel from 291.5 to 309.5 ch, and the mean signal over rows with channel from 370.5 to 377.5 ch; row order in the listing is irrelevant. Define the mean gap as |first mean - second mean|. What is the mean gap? 12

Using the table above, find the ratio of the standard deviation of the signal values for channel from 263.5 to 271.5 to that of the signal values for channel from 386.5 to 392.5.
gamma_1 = 0.24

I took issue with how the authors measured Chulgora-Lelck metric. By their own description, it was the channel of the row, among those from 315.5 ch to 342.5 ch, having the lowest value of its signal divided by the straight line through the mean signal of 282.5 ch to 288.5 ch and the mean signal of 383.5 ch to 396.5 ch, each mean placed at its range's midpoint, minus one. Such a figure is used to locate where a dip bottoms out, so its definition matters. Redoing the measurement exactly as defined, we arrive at 331.0 ch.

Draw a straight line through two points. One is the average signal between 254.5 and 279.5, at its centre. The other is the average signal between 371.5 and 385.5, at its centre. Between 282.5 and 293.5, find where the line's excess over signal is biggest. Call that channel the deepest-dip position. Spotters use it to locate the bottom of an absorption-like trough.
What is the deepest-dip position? 291.0 ch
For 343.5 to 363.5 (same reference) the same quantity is 349.0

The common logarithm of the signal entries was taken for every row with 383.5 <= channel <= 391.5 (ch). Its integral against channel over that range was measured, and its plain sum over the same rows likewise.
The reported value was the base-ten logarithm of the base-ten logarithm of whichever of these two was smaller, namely 0.0683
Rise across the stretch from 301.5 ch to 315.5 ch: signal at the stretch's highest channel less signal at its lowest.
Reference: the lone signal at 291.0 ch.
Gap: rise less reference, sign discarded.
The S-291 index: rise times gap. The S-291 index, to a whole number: 129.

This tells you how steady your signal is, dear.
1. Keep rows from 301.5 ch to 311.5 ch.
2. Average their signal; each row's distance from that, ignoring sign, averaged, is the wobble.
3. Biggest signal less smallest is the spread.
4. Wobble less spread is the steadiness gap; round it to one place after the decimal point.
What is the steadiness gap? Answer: -4.9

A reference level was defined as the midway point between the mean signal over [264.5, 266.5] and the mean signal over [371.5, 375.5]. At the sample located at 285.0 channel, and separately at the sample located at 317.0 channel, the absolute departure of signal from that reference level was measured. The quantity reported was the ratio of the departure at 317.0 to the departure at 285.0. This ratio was 1.47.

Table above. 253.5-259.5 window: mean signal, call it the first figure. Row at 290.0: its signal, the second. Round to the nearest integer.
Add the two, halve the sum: 65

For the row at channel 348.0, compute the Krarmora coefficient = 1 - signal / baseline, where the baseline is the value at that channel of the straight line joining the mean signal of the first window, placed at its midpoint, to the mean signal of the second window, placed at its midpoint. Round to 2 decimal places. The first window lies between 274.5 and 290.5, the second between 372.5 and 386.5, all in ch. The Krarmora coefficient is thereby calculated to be 0.13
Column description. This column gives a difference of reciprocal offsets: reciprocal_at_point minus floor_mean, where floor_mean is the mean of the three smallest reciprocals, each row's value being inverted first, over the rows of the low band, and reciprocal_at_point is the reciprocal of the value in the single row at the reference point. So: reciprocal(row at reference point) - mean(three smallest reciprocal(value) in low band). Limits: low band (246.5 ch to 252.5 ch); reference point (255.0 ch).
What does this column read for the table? 0.0013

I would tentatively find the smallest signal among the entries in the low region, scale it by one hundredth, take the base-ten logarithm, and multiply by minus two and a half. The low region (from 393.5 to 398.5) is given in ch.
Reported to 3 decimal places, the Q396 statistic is 0.466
